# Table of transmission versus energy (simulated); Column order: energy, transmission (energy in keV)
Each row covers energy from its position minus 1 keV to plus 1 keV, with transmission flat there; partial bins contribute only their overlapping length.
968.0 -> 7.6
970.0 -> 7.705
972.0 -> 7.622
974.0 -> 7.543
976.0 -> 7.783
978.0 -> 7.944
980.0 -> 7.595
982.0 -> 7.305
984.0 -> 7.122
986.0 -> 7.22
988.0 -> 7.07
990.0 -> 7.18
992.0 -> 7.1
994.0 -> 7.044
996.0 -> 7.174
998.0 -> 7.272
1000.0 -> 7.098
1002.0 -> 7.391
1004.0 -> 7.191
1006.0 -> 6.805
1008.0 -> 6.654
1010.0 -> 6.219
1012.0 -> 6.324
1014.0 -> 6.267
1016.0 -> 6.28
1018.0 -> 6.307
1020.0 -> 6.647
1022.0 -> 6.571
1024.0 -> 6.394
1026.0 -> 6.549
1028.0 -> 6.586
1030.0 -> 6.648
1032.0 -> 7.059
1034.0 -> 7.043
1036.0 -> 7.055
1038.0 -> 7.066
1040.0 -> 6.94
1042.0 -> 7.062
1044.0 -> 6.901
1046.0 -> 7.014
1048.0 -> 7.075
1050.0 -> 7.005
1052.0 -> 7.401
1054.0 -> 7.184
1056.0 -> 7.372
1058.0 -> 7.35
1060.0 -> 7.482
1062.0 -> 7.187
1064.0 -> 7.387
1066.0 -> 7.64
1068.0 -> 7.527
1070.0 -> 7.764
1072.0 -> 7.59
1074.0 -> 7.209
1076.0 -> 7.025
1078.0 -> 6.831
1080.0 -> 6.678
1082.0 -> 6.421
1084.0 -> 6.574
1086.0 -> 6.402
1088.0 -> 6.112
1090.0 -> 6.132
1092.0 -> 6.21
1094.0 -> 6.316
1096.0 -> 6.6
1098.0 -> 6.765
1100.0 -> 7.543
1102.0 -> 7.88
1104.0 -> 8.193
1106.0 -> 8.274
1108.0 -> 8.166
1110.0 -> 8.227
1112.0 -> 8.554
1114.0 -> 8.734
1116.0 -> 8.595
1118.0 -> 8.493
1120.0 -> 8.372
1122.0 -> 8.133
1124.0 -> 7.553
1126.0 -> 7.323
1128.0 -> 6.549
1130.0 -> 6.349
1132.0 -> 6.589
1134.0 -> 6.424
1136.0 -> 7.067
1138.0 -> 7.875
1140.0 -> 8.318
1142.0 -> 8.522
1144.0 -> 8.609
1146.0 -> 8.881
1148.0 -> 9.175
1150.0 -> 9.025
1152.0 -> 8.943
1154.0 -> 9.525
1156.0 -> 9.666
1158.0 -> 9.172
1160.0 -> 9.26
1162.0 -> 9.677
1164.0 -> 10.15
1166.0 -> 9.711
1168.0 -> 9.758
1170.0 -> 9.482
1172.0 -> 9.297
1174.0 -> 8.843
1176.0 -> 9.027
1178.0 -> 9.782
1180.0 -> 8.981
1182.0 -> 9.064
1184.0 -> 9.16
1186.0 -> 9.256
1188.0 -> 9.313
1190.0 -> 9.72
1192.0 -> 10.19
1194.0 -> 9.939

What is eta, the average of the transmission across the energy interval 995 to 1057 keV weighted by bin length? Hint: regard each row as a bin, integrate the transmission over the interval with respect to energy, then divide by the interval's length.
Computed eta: 6.9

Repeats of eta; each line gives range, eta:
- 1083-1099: 6.4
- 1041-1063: 7.2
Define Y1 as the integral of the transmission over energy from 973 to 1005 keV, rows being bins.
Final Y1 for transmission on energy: 234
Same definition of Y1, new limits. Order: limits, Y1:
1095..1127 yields 255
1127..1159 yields 261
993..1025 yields 215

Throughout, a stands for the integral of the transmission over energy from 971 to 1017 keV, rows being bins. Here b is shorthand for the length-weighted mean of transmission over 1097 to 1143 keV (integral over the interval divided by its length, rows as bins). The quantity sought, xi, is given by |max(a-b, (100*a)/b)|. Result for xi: 4206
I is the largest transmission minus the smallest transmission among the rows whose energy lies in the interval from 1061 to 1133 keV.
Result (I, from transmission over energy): 2.6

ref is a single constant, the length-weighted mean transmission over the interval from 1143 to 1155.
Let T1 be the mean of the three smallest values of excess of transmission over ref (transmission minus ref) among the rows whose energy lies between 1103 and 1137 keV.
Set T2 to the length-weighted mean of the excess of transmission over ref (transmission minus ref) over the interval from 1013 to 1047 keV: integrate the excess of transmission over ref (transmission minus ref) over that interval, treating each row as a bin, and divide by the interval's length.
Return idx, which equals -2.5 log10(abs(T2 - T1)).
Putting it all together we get 1.35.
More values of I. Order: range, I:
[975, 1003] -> 0.9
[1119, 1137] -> 2.0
